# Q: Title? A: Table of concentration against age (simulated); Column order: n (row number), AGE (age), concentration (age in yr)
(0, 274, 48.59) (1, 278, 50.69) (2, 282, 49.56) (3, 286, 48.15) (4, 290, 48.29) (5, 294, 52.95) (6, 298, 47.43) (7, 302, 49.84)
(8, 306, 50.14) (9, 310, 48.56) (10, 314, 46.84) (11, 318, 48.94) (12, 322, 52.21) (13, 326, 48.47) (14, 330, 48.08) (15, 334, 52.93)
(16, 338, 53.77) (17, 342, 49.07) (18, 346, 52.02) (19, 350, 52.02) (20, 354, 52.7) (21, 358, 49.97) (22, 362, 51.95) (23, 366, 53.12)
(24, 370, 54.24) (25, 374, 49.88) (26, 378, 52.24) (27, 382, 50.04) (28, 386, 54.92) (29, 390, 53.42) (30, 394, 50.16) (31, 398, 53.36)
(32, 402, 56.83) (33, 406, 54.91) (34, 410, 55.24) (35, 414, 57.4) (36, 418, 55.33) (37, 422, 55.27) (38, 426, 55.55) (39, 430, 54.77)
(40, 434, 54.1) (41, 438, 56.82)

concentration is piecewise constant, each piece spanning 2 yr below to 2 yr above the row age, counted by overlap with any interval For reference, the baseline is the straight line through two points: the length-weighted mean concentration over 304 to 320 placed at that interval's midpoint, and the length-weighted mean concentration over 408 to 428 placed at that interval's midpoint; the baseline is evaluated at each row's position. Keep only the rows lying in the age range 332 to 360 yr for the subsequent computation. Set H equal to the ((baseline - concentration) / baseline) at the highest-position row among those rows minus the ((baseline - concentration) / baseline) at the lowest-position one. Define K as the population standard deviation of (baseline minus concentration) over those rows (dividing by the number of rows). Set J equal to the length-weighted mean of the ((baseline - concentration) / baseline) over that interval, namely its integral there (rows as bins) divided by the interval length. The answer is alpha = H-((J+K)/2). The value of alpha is -0.8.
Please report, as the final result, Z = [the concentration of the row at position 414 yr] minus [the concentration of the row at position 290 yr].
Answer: 9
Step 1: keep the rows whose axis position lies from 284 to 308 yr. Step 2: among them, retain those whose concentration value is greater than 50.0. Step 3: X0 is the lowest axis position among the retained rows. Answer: 294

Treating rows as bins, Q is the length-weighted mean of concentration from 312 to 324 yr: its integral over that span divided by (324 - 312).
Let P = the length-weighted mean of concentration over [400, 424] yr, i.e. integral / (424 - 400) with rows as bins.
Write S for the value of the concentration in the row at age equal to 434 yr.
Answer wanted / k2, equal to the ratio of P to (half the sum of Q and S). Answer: 1.08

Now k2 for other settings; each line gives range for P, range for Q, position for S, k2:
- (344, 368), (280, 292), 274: 1.07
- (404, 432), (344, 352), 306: 1.09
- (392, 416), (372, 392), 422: 1.02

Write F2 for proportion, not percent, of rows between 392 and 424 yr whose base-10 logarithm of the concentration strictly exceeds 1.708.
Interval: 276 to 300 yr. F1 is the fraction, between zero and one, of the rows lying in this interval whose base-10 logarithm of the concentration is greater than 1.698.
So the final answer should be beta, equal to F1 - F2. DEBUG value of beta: -0.5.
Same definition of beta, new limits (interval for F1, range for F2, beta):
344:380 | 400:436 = -0.1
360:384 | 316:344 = 0.4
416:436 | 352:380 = 0.3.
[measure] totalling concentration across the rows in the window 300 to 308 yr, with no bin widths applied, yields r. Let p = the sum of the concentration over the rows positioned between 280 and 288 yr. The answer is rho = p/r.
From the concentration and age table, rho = 0.98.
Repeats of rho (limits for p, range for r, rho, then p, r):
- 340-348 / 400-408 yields 0.90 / 101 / 112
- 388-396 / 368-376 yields 0.99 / 104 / 104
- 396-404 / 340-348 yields 1.09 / 110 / 101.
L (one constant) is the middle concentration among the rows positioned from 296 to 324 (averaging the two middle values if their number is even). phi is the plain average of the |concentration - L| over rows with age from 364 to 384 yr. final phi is 3.0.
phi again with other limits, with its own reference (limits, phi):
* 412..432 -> 6.7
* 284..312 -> 1.3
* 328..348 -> 2.6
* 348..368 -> 3.0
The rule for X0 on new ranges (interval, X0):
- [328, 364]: 334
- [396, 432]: 398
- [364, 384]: 366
